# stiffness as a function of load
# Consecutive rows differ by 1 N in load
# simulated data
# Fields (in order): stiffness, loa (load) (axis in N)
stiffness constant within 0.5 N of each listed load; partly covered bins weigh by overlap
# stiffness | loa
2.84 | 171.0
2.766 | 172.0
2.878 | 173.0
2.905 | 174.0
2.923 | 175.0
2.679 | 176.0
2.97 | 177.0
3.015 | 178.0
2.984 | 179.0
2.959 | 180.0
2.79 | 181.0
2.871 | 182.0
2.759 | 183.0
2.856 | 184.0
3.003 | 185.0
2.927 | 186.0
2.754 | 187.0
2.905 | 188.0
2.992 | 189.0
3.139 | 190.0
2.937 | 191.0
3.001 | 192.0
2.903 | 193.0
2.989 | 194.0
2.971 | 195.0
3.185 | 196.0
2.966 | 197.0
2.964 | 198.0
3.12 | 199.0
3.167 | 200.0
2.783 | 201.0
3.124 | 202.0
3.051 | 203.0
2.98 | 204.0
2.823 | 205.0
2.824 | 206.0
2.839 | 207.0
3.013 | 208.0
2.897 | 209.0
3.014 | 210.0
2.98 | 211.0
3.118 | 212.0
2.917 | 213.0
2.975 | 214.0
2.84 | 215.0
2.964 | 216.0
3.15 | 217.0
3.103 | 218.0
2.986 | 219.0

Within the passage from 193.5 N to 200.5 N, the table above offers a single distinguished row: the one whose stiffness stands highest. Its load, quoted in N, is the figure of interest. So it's 196.0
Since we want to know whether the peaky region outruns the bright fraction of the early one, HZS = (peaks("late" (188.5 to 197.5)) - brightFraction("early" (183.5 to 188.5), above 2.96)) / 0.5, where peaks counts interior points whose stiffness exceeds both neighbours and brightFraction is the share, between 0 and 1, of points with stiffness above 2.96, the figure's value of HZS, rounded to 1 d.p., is 7.6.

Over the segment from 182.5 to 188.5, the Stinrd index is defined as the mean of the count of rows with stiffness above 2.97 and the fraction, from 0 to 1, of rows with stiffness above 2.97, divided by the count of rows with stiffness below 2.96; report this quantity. 0.1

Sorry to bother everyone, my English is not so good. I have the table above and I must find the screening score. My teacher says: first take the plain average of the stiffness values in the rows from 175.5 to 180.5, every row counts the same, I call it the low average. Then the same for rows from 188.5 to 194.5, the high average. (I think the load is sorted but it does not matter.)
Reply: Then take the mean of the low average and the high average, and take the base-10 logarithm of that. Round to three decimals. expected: 0.471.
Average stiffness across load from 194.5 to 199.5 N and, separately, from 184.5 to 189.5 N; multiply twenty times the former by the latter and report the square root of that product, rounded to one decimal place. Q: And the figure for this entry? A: 13.3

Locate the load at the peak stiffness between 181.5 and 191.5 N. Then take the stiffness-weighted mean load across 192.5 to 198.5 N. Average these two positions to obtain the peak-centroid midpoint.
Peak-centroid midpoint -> 192.8 N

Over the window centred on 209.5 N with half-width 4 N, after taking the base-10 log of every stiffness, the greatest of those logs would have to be 0.494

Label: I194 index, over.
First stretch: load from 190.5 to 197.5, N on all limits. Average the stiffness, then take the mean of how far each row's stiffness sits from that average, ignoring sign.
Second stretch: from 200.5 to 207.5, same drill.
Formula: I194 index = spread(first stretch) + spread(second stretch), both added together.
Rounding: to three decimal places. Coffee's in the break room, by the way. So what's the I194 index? 0.172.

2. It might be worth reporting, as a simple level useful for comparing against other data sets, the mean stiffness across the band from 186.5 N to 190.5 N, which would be 2.95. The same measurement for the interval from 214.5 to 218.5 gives 3.01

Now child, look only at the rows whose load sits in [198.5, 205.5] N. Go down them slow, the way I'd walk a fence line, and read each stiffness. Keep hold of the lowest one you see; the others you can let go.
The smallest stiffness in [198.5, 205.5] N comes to 2.783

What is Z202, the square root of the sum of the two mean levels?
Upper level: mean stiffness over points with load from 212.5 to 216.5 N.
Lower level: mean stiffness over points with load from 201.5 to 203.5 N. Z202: 2.45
